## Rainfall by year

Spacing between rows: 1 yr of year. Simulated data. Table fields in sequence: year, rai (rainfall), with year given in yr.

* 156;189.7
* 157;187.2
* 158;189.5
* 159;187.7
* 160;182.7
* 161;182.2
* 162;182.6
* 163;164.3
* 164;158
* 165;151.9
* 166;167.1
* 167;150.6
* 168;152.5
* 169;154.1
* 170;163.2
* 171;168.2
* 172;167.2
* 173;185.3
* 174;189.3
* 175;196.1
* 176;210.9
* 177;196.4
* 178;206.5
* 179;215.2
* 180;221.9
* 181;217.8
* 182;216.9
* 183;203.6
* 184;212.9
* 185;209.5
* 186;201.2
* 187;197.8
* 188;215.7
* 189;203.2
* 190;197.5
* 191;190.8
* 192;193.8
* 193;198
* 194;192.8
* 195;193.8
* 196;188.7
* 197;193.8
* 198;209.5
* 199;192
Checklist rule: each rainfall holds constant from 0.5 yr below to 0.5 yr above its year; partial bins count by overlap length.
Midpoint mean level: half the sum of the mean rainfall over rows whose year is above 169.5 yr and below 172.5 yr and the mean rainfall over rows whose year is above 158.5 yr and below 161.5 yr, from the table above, 175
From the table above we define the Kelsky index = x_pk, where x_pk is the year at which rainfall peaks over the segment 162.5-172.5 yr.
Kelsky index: 171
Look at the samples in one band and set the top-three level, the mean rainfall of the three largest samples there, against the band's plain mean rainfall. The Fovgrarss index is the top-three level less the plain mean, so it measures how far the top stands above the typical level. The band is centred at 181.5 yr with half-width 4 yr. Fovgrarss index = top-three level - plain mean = 5.8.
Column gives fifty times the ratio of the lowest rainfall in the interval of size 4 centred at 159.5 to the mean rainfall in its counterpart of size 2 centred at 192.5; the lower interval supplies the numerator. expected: 47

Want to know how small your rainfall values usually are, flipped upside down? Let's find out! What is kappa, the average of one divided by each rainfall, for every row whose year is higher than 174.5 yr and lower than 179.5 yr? 0.0049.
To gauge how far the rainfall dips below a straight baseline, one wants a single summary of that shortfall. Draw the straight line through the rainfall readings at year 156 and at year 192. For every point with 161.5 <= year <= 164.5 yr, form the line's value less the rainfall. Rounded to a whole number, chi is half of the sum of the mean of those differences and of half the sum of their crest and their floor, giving 21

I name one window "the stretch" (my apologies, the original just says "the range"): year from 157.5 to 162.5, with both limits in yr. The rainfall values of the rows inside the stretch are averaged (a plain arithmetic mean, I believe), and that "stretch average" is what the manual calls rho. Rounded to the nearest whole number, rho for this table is 185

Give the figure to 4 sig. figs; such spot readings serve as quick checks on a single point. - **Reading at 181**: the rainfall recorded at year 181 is 217.8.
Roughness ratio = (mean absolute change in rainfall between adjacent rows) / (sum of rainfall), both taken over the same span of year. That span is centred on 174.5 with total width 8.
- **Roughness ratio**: 0.0065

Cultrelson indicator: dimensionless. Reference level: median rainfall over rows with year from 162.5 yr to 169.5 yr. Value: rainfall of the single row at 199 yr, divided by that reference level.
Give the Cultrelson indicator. 1.25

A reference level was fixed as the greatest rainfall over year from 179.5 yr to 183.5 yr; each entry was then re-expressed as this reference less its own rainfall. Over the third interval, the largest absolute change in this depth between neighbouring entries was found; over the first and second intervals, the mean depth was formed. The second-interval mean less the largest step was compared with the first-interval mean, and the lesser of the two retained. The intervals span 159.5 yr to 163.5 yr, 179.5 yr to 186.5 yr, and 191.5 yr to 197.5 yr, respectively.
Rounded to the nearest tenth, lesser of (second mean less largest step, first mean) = 4.7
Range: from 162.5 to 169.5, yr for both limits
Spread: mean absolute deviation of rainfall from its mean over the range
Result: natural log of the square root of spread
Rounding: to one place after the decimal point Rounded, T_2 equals 0.8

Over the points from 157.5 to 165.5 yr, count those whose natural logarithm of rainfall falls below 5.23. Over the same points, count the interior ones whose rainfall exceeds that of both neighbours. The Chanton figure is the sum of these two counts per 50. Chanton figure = 0.14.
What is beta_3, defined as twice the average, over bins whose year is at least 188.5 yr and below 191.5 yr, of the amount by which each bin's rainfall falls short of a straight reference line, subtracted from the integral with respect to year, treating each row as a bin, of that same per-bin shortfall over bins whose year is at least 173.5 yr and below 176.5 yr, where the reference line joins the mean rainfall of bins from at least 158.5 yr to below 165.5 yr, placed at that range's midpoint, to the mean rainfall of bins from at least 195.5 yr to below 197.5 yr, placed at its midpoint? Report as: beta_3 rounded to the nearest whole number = -38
